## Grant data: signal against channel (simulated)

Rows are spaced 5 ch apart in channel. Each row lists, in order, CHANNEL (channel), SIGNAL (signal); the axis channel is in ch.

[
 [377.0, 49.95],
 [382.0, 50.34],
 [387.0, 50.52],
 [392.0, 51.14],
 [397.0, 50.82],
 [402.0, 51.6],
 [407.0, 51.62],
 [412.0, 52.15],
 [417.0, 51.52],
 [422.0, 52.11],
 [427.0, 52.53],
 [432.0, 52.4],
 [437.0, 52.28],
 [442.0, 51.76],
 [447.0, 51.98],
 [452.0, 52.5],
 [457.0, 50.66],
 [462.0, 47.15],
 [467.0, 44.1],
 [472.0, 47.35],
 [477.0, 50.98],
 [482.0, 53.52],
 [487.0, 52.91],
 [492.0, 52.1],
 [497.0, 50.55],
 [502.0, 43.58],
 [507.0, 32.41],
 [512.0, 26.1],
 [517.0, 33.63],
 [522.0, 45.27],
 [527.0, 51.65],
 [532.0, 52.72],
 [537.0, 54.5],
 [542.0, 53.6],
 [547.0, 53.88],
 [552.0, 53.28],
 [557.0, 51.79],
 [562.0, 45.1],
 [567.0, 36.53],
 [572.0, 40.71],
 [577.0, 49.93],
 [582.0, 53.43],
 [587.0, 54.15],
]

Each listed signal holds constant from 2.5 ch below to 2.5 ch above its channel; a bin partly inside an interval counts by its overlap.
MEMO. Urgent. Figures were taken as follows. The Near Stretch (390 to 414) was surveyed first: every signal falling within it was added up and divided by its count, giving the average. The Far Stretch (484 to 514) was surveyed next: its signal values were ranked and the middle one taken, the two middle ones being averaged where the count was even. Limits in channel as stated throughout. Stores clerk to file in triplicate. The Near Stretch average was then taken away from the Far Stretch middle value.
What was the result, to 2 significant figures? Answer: -4.4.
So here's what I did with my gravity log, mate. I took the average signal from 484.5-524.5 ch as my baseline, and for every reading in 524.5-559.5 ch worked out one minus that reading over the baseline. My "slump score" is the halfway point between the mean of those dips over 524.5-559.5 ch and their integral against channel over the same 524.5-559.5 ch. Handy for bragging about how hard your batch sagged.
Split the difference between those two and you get -4.70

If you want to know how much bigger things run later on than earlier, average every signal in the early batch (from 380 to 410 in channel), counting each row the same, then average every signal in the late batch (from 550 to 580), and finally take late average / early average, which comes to 0.91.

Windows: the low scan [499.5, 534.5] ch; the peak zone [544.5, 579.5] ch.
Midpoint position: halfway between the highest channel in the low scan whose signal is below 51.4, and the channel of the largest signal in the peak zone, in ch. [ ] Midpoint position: 534.5 ch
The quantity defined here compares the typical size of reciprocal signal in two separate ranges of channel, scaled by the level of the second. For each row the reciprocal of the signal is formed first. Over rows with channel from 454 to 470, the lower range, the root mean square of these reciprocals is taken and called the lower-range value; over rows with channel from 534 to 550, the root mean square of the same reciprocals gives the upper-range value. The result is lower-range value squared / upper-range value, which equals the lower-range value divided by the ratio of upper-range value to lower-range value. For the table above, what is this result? 0.0244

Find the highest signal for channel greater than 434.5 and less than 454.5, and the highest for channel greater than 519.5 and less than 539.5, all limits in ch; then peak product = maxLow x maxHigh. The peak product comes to 2861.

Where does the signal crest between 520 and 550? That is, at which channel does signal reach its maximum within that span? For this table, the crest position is 537.0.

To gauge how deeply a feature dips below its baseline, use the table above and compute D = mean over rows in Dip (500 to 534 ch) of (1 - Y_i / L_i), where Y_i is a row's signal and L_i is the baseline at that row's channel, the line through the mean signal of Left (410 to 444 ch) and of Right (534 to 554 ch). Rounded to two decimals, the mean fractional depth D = 0.24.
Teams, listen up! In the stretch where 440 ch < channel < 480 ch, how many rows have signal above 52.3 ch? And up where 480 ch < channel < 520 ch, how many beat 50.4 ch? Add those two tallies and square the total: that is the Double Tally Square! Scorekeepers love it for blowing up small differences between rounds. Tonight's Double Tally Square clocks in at 25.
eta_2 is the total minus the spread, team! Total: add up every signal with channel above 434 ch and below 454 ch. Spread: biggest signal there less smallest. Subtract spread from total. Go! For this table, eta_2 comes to 208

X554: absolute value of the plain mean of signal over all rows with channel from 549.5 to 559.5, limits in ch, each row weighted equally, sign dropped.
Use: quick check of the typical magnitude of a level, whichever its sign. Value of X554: 53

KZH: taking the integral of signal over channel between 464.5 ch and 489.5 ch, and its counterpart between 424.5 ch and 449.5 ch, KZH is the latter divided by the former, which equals 1.05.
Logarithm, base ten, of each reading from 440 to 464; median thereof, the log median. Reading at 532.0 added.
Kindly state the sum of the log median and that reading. 54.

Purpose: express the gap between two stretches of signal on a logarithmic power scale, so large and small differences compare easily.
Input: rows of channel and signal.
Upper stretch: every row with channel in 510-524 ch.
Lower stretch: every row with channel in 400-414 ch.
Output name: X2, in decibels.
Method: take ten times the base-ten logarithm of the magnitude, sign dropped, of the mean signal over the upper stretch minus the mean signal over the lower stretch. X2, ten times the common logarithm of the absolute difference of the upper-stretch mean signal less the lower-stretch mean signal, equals 12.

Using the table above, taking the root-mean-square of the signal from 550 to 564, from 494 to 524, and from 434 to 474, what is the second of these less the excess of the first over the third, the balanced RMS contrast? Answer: 39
